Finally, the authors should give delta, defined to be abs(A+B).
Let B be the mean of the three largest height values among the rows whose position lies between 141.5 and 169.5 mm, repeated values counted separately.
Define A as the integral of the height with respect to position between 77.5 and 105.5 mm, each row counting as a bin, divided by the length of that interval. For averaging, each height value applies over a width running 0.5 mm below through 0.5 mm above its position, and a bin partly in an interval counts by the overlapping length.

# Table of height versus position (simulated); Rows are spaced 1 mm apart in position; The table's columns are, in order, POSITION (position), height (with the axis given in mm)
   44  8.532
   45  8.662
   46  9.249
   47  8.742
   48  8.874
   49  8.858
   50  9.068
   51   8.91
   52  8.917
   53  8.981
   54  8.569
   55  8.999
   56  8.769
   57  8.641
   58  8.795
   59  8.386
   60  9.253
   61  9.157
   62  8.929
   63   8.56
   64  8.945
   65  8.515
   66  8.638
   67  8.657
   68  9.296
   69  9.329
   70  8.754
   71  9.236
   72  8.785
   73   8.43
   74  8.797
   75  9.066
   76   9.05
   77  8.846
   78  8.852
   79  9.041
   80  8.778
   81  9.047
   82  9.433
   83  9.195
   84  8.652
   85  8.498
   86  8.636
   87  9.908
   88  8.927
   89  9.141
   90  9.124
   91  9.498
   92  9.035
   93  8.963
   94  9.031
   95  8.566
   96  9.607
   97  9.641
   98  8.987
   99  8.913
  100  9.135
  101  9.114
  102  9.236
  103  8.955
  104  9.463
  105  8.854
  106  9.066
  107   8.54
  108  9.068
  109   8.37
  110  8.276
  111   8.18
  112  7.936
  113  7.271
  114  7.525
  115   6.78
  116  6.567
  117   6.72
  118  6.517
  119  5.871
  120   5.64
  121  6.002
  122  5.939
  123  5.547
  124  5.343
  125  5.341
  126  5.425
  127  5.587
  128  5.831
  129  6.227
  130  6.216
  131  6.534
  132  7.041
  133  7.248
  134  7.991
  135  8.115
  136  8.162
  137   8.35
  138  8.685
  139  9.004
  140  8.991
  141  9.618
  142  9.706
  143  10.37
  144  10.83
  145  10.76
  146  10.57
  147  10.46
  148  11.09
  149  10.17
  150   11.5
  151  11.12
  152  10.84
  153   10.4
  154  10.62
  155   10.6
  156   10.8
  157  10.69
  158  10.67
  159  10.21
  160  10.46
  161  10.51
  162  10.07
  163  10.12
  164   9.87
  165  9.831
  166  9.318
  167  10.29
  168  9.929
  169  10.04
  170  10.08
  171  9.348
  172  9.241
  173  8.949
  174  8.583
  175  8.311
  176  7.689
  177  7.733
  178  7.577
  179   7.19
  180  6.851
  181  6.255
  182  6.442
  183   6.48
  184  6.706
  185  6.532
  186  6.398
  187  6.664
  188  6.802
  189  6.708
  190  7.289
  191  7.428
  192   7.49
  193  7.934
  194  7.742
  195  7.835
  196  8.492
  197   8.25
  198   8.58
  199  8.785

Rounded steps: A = 9.08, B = 11.2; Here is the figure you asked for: 20.3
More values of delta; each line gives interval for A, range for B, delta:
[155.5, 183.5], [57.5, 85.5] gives 18.4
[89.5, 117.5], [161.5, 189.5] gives 18.7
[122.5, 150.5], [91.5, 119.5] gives 17.8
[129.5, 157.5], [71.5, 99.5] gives 19.2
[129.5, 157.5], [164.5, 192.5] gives 19.7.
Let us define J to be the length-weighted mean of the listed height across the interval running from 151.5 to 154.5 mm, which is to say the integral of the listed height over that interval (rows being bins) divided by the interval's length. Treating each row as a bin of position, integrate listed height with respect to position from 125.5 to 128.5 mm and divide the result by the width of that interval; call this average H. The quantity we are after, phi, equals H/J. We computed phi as 0.5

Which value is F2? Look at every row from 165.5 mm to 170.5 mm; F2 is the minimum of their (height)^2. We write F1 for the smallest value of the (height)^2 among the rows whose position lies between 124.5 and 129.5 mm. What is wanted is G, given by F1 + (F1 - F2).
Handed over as -30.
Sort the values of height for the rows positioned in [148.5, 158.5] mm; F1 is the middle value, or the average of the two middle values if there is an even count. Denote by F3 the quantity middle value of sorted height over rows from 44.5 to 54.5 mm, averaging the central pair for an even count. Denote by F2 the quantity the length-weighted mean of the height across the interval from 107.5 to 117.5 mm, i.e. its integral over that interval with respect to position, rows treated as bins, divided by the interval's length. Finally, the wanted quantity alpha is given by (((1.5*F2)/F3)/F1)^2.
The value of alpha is 0.015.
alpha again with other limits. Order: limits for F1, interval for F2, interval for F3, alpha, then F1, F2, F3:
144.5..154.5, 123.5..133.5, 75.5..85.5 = 0.009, 10.7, 6.1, 8.95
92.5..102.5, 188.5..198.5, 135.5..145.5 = 0.019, 9.1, 7.8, 9.31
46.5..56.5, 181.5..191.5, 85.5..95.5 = 0.016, 8.9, 6.7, 9.03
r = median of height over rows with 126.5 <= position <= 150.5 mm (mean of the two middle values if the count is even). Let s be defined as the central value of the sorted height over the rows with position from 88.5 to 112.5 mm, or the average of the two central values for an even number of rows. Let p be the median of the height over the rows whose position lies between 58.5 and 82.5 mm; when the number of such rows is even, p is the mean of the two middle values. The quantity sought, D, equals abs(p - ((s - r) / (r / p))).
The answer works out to 8.7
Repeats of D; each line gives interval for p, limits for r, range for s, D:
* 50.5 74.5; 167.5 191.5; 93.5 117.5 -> 7.0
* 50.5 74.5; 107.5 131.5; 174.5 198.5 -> 7.4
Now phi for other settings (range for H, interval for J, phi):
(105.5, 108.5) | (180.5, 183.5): 1.4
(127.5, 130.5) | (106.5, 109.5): 0.7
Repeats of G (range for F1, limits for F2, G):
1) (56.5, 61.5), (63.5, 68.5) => 68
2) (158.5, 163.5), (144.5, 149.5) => 99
